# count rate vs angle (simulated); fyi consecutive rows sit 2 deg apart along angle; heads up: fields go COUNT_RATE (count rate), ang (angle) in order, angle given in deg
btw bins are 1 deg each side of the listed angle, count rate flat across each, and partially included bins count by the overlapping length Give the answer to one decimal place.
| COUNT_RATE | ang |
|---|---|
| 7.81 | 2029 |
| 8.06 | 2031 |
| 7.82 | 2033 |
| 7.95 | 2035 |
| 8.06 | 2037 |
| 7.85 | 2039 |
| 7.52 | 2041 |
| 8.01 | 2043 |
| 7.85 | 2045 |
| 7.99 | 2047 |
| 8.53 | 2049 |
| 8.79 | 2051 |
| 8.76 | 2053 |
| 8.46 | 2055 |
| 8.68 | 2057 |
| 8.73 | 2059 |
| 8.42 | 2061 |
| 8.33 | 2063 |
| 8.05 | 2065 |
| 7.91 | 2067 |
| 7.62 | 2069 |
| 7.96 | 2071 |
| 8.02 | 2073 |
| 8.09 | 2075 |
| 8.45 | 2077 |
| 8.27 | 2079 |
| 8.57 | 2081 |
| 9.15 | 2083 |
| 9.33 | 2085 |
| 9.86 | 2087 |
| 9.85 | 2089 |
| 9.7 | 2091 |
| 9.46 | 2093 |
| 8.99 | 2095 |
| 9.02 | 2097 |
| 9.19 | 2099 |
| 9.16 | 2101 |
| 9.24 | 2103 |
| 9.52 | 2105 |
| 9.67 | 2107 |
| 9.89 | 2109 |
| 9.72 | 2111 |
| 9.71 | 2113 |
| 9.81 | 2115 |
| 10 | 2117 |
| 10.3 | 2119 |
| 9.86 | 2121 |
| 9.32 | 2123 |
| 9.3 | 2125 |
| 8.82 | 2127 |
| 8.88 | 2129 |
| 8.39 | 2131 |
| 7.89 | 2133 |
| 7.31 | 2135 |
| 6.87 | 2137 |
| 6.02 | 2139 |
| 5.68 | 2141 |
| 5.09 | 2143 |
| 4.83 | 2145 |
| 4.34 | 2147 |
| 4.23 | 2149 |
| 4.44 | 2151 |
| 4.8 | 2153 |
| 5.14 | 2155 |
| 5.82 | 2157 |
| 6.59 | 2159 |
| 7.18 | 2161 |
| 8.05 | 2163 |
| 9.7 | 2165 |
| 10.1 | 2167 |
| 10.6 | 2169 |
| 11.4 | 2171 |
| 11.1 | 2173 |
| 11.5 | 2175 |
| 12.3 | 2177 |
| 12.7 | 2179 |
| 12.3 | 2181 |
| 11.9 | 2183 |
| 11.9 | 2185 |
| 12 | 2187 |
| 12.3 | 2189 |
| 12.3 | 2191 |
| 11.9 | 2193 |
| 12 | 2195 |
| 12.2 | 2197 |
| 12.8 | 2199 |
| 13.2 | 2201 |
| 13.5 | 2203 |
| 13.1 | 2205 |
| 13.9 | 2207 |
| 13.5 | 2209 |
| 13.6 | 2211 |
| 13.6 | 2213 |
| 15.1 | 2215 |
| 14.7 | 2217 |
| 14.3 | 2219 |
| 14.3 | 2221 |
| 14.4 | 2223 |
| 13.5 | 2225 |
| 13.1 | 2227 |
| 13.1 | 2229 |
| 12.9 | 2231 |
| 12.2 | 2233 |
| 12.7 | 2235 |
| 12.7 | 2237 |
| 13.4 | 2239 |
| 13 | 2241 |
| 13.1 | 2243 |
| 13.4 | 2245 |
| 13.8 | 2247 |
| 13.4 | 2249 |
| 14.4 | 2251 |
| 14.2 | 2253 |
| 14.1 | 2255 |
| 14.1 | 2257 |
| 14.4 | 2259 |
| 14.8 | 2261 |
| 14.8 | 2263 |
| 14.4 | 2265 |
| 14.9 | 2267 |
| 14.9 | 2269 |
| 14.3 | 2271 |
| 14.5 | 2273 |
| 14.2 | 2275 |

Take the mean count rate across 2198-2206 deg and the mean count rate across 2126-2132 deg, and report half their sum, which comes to 10.9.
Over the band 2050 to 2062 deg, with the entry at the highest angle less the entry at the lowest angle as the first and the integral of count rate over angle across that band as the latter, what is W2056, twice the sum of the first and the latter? 207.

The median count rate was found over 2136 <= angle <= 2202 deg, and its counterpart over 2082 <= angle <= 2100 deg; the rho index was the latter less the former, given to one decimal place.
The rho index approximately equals -1.3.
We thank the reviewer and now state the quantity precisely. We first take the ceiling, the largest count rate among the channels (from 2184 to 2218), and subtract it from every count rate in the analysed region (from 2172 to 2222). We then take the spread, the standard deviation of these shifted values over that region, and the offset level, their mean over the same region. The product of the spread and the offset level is -2.3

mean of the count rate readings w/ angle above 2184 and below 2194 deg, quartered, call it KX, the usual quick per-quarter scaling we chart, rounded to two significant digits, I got 3.0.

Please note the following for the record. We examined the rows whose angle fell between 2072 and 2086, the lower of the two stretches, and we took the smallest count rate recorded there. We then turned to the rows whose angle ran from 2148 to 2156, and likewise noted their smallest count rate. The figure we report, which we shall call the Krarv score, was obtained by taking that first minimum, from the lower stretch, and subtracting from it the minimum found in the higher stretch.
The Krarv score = 4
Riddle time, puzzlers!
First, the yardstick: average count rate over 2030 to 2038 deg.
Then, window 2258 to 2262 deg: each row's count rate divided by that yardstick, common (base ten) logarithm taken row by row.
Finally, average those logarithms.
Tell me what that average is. 0.26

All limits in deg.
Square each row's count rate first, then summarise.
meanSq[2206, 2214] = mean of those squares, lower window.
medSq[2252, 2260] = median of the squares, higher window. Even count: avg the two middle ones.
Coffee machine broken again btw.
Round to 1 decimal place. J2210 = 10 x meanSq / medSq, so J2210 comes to 9.3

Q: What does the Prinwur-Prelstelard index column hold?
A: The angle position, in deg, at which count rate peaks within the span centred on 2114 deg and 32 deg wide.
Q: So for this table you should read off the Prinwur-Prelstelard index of 2119 deg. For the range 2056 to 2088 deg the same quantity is 2087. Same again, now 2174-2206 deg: 2203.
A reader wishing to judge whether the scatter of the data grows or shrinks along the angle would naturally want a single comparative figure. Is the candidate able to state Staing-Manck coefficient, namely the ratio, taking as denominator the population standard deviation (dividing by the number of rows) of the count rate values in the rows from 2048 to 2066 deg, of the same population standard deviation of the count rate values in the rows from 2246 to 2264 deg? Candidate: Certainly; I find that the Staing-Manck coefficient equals 1.9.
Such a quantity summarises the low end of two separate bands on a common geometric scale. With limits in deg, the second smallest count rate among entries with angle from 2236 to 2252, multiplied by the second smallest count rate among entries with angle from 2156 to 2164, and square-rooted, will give 9.3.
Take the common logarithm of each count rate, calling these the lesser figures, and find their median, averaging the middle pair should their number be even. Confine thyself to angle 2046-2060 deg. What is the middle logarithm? 0.94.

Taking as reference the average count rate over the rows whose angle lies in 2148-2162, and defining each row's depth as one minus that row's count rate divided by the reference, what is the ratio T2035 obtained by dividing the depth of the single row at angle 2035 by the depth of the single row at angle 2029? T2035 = 1.1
